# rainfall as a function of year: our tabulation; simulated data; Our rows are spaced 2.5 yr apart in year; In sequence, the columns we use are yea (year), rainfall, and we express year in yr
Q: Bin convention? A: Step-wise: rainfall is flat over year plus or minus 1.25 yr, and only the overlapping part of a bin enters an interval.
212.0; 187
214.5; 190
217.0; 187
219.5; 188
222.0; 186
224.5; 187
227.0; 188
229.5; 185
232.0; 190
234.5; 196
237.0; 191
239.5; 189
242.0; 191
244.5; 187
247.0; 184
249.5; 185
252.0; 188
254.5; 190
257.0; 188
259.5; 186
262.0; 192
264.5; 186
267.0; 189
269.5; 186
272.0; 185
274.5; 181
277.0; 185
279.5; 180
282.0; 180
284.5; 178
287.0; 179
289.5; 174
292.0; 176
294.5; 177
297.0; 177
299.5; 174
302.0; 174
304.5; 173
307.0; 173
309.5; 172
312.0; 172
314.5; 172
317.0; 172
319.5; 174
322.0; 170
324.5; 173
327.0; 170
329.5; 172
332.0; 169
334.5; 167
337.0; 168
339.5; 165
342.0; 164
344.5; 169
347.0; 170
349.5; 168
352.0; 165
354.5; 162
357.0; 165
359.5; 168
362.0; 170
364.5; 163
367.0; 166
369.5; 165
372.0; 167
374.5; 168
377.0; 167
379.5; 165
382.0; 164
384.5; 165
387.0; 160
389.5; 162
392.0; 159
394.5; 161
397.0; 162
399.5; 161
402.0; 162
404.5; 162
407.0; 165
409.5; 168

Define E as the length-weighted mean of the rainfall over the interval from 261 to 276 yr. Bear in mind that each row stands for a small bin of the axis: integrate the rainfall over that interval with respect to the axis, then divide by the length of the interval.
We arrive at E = 186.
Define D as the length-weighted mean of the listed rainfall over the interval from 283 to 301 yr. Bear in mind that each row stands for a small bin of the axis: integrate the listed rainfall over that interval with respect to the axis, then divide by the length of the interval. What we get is 176.4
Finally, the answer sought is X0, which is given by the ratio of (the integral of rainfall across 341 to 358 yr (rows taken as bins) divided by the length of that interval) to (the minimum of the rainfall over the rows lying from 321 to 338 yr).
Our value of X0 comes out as 1.00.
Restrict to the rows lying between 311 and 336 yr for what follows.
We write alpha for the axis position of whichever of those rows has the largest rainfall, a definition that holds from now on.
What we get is 319.5 yr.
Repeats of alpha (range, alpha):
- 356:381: 362.0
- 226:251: 234.5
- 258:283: 262.0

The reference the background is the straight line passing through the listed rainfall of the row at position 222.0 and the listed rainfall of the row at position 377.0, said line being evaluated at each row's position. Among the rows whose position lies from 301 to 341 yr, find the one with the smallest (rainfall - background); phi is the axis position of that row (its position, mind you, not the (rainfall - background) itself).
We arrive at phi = 339.5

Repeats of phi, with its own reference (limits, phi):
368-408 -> 392.0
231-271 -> 247.0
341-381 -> 354.5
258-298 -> 289.5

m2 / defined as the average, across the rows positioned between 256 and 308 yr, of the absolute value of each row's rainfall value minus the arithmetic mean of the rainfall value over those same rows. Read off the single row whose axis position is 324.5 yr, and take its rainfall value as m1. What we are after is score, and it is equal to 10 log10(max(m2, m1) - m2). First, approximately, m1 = 173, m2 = 5.0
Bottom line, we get 22.25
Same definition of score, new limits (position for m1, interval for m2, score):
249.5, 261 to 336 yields 22.55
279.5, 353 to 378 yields 22.51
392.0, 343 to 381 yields 21.96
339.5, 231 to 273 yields 22.11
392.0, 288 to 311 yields 21.97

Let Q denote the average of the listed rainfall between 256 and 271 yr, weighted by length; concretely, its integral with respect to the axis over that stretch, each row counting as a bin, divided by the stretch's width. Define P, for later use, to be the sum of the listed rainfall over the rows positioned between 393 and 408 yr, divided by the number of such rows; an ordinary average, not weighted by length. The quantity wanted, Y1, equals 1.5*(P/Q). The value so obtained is 1.30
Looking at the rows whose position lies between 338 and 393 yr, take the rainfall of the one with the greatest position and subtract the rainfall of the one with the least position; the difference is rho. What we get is -6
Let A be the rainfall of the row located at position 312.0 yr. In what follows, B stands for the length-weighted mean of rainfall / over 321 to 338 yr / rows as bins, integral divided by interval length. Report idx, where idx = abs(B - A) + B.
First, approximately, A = 172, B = 170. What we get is 172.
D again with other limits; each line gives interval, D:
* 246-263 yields 187.6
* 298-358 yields 169.8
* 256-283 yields 185.3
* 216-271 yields 188.1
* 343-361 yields 166.7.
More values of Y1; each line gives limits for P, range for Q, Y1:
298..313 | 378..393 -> 1.60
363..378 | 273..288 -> 1.38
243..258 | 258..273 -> 1.50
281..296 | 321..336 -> 1.56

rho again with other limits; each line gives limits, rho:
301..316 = -2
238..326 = -16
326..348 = 0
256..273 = -3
